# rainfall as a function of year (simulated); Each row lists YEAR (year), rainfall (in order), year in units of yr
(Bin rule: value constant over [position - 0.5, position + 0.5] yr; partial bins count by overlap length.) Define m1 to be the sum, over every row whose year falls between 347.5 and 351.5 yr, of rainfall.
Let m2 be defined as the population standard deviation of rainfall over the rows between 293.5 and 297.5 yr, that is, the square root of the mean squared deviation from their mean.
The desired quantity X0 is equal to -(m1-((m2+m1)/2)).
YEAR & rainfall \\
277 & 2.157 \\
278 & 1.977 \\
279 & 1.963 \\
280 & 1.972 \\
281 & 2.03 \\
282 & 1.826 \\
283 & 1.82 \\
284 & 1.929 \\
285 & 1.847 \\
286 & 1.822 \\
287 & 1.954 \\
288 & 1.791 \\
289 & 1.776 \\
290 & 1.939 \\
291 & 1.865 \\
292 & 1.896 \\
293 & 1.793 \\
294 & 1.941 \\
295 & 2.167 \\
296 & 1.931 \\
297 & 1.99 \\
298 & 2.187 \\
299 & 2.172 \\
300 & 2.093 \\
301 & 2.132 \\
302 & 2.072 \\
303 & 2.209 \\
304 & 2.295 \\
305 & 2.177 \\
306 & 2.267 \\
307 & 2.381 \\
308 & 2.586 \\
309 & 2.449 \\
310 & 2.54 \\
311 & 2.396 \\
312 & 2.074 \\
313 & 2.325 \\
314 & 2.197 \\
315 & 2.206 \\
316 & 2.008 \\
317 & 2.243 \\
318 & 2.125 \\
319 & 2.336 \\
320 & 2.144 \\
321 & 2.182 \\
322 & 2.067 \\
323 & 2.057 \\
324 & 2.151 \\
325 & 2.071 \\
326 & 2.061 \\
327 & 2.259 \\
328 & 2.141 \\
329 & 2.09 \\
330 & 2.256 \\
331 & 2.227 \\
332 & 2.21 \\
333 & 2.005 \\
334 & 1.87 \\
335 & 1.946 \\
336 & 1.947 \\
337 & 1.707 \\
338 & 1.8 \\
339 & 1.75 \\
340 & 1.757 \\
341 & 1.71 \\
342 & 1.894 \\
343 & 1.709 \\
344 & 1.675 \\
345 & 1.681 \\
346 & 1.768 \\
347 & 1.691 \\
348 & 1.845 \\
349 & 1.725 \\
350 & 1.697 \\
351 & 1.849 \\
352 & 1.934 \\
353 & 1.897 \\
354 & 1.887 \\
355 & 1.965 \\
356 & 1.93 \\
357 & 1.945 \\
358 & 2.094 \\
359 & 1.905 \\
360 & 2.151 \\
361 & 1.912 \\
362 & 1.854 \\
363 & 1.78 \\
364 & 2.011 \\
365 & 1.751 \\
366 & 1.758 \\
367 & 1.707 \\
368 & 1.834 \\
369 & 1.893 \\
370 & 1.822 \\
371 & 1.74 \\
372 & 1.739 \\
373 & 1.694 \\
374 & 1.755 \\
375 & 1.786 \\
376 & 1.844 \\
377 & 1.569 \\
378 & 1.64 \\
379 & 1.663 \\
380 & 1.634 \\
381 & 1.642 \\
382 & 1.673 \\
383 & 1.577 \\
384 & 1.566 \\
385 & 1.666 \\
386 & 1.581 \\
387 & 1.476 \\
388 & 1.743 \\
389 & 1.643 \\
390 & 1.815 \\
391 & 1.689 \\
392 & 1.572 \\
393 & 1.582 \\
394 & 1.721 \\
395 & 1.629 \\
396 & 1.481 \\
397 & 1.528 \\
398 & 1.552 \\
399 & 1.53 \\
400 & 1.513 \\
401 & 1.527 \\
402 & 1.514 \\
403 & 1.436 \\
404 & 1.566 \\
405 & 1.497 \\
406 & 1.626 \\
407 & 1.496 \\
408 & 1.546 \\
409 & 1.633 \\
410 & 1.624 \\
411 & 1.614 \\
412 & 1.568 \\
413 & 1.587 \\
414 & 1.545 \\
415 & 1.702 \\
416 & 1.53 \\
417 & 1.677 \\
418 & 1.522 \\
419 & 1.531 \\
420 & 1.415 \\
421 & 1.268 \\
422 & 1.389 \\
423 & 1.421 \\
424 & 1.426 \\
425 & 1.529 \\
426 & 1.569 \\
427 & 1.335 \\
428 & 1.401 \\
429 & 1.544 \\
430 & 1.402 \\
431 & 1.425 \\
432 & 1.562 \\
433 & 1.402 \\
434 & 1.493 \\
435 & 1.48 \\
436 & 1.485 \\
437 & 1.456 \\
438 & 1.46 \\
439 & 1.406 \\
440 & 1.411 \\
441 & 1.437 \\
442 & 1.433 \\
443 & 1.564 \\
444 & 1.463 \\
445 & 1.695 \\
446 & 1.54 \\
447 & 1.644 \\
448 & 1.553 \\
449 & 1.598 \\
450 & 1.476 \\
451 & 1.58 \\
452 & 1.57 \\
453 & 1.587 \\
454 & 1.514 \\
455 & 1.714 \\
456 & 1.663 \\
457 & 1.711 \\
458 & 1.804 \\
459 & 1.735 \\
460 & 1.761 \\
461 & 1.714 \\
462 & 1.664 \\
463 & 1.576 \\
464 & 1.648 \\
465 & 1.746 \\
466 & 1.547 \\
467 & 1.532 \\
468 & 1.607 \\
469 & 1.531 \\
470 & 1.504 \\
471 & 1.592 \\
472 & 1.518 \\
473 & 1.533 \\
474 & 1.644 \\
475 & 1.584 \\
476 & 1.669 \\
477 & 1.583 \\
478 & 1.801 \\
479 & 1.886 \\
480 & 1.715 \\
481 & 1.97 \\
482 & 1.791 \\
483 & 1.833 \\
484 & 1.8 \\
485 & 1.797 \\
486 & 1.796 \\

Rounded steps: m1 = 7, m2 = 0.095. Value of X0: -3.5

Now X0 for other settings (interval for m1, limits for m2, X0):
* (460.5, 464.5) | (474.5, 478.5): -3.3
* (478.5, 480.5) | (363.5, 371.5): -1.8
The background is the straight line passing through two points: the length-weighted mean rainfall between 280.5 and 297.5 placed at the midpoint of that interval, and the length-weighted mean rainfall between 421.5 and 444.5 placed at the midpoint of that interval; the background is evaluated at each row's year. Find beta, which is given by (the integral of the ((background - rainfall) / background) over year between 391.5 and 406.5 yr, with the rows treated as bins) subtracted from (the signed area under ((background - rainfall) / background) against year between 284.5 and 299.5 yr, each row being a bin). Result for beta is 0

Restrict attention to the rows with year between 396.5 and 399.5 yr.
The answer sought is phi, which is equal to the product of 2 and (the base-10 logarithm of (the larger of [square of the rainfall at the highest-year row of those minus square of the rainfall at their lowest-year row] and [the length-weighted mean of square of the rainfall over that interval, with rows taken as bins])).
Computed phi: 0.75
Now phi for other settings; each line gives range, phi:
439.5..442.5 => 0.62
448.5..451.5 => 0.76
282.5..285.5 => 1.08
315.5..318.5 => 1.31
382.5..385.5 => 0.82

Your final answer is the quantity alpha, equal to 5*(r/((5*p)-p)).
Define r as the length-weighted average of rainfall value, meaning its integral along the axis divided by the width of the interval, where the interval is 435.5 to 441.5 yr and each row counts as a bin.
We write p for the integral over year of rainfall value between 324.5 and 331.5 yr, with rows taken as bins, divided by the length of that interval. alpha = 0.84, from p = 2.2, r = 1.4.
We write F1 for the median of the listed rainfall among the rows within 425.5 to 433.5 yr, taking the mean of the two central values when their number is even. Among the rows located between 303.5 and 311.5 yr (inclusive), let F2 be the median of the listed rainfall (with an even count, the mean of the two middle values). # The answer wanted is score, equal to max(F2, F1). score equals 2.39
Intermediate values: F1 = 1.4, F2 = 2.39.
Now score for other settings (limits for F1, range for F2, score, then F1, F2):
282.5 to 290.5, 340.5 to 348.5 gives 1.83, 1.8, 1.71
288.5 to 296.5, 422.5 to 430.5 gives 1.91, 1.9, 1.42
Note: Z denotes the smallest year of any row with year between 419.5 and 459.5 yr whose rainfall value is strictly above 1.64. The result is 445 yr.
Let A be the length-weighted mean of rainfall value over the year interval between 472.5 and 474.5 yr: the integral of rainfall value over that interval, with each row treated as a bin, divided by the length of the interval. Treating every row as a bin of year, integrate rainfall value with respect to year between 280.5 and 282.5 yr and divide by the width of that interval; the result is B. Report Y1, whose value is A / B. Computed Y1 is 0.82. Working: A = 1.59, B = 1.93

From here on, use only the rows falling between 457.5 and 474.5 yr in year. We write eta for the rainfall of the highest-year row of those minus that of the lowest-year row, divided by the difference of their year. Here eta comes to -0.010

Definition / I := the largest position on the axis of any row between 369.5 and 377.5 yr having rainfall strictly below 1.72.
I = 377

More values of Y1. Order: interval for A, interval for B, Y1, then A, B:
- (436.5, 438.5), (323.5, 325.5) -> 0.69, 1.46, 2.11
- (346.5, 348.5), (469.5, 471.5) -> 1.14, 1.77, 1.55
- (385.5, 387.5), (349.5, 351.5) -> 0.86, 1.53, 1.77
